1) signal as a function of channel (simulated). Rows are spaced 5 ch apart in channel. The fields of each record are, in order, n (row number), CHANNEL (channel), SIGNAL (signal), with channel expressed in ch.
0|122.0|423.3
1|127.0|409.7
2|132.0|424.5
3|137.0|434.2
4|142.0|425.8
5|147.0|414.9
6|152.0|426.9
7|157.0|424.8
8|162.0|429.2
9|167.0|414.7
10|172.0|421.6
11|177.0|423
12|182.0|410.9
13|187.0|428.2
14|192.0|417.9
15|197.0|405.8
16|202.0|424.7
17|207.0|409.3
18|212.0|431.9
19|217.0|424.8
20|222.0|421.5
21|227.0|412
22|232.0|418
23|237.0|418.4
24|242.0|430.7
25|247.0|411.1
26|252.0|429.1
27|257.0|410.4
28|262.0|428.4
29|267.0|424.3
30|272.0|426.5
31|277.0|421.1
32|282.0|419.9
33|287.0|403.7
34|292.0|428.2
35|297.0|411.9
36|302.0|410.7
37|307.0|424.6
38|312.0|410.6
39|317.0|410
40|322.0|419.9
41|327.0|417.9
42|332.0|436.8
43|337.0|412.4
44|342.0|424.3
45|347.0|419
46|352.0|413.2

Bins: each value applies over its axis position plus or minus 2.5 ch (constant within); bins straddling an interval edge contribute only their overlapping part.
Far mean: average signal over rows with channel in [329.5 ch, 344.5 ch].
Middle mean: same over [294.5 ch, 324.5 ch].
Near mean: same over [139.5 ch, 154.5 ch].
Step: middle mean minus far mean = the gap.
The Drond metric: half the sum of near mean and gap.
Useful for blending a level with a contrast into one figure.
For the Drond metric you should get 206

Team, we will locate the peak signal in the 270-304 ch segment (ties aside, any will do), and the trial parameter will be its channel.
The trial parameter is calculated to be 292.0 ch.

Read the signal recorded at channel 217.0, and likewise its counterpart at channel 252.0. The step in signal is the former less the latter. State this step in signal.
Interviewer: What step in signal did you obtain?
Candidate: -4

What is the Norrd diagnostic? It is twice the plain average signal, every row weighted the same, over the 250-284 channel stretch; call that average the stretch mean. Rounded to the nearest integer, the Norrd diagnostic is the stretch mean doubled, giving 846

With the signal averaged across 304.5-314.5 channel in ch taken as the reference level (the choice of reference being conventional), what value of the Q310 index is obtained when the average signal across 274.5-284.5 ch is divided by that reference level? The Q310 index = 1.01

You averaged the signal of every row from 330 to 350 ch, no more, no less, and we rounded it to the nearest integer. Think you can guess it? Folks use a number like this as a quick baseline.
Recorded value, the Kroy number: 423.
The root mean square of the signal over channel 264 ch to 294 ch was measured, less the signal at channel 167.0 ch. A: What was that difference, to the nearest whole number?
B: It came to 6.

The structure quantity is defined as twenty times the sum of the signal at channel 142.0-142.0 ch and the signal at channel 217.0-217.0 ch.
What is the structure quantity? 17012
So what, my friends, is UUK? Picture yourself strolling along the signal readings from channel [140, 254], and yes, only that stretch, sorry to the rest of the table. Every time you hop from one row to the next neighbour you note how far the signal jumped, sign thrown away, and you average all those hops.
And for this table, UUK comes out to 10.8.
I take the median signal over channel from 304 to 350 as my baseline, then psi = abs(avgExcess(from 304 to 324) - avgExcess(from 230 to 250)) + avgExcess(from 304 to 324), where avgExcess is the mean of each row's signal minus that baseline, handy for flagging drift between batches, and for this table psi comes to 1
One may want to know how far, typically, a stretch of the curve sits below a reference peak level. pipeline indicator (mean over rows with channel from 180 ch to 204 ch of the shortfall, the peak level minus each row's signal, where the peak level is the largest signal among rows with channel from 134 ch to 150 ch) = 17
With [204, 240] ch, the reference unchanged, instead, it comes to 15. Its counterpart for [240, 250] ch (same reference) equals 13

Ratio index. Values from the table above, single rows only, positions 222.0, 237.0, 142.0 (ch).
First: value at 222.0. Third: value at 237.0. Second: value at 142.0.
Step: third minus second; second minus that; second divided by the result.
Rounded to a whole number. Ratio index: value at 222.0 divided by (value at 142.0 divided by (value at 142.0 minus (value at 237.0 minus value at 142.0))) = 429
